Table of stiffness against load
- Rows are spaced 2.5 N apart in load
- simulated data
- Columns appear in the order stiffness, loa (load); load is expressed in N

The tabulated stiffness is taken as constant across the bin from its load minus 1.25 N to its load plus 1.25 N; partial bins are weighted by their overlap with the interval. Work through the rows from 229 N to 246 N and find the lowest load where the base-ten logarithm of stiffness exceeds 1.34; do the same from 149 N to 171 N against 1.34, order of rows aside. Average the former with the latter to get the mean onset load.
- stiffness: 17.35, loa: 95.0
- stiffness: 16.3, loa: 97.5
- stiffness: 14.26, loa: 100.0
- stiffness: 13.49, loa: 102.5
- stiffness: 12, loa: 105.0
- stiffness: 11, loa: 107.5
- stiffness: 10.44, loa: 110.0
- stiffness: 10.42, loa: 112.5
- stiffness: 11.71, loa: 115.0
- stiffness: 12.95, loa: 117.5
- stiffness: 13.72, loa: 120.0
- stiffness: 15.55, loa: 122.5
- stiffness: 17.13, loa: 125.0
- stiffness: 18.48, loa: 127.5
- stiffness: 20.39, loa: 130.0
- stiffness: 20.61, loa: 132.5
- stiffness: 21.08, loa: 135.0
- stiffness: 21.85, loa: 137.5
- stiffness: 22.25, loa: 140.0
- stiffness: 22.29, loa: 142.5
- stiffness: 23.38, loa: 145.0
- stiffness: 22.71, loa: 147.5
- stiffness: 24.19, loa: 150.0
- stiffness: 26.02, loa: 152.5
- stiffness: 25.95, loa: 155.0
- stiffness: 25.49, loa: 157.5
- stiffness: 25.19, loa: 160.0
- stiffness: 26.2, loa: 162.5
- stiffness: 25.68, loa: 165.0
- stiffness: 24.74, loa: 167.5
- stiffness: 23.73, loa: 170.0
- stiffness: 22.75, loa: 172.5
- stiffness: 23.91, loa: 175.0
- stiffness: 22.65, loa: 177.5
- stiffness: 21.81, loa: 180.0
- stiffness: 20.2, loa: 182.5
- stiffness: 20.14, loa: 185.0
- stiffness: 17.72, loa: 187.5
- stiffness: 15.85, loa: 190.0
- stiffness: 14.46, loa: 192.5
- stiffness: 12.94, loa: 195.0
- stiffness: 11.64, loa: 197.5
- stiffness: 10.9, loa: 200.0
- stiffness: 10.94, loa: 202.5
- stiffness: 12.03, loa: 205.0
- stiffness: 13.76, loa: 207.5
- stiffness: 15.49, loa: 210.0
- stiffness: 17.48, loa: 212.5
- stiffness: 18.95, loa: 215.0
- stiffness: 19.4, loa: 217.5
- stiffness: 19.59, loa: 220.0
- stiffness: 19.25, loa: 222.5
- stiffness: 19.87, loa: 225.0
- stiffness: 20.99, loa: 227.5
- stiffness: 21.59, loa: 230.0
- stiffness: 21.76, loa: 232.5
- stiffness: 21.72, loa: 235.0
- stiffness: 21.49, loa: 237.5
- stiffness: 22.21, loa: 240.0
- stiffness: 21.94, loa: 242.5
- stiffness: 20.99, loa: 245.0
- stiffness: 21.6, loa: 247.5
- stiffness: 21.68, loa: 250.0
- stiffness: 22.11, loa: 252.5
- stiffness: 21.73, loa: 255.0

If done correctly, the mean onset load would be 195.0 N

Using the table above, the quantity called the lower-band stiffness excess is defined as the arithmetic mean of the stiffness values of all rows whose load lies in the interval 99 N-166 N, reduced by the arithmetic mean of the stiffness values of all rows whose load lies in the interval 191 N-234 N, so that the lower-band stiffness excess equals 2.5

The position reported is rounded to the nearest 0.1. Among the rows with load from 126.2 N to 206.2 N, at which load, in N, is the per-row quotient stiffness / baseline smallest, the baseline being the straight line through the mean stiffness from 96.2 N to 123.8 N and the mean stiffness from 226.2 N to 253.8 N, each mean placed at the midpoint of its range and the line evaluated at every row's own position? 202.5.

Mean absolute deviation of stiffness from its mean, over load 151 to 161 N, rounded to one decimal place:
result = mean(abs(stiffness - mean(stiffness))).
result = 0.3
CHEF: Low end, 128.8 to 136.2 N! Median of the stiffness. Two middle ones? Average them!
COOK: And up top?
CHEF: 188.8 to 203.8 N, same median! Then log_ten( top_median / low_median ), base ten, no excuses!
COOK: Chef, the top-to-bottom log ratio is -0.22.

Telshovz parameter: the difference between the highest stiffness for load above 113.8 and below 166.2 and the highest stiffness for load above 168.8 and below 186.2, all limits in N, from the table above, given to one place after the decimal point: 2.3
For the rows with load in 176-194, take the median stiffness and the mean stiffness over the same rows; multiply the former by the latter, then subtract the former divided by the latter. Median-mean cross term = 381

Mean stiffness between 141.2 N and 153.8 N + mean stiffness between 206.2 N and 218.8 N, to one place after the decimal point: 40.7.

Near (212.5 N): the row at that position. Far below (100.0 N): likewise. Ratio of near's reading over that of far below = 1.2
